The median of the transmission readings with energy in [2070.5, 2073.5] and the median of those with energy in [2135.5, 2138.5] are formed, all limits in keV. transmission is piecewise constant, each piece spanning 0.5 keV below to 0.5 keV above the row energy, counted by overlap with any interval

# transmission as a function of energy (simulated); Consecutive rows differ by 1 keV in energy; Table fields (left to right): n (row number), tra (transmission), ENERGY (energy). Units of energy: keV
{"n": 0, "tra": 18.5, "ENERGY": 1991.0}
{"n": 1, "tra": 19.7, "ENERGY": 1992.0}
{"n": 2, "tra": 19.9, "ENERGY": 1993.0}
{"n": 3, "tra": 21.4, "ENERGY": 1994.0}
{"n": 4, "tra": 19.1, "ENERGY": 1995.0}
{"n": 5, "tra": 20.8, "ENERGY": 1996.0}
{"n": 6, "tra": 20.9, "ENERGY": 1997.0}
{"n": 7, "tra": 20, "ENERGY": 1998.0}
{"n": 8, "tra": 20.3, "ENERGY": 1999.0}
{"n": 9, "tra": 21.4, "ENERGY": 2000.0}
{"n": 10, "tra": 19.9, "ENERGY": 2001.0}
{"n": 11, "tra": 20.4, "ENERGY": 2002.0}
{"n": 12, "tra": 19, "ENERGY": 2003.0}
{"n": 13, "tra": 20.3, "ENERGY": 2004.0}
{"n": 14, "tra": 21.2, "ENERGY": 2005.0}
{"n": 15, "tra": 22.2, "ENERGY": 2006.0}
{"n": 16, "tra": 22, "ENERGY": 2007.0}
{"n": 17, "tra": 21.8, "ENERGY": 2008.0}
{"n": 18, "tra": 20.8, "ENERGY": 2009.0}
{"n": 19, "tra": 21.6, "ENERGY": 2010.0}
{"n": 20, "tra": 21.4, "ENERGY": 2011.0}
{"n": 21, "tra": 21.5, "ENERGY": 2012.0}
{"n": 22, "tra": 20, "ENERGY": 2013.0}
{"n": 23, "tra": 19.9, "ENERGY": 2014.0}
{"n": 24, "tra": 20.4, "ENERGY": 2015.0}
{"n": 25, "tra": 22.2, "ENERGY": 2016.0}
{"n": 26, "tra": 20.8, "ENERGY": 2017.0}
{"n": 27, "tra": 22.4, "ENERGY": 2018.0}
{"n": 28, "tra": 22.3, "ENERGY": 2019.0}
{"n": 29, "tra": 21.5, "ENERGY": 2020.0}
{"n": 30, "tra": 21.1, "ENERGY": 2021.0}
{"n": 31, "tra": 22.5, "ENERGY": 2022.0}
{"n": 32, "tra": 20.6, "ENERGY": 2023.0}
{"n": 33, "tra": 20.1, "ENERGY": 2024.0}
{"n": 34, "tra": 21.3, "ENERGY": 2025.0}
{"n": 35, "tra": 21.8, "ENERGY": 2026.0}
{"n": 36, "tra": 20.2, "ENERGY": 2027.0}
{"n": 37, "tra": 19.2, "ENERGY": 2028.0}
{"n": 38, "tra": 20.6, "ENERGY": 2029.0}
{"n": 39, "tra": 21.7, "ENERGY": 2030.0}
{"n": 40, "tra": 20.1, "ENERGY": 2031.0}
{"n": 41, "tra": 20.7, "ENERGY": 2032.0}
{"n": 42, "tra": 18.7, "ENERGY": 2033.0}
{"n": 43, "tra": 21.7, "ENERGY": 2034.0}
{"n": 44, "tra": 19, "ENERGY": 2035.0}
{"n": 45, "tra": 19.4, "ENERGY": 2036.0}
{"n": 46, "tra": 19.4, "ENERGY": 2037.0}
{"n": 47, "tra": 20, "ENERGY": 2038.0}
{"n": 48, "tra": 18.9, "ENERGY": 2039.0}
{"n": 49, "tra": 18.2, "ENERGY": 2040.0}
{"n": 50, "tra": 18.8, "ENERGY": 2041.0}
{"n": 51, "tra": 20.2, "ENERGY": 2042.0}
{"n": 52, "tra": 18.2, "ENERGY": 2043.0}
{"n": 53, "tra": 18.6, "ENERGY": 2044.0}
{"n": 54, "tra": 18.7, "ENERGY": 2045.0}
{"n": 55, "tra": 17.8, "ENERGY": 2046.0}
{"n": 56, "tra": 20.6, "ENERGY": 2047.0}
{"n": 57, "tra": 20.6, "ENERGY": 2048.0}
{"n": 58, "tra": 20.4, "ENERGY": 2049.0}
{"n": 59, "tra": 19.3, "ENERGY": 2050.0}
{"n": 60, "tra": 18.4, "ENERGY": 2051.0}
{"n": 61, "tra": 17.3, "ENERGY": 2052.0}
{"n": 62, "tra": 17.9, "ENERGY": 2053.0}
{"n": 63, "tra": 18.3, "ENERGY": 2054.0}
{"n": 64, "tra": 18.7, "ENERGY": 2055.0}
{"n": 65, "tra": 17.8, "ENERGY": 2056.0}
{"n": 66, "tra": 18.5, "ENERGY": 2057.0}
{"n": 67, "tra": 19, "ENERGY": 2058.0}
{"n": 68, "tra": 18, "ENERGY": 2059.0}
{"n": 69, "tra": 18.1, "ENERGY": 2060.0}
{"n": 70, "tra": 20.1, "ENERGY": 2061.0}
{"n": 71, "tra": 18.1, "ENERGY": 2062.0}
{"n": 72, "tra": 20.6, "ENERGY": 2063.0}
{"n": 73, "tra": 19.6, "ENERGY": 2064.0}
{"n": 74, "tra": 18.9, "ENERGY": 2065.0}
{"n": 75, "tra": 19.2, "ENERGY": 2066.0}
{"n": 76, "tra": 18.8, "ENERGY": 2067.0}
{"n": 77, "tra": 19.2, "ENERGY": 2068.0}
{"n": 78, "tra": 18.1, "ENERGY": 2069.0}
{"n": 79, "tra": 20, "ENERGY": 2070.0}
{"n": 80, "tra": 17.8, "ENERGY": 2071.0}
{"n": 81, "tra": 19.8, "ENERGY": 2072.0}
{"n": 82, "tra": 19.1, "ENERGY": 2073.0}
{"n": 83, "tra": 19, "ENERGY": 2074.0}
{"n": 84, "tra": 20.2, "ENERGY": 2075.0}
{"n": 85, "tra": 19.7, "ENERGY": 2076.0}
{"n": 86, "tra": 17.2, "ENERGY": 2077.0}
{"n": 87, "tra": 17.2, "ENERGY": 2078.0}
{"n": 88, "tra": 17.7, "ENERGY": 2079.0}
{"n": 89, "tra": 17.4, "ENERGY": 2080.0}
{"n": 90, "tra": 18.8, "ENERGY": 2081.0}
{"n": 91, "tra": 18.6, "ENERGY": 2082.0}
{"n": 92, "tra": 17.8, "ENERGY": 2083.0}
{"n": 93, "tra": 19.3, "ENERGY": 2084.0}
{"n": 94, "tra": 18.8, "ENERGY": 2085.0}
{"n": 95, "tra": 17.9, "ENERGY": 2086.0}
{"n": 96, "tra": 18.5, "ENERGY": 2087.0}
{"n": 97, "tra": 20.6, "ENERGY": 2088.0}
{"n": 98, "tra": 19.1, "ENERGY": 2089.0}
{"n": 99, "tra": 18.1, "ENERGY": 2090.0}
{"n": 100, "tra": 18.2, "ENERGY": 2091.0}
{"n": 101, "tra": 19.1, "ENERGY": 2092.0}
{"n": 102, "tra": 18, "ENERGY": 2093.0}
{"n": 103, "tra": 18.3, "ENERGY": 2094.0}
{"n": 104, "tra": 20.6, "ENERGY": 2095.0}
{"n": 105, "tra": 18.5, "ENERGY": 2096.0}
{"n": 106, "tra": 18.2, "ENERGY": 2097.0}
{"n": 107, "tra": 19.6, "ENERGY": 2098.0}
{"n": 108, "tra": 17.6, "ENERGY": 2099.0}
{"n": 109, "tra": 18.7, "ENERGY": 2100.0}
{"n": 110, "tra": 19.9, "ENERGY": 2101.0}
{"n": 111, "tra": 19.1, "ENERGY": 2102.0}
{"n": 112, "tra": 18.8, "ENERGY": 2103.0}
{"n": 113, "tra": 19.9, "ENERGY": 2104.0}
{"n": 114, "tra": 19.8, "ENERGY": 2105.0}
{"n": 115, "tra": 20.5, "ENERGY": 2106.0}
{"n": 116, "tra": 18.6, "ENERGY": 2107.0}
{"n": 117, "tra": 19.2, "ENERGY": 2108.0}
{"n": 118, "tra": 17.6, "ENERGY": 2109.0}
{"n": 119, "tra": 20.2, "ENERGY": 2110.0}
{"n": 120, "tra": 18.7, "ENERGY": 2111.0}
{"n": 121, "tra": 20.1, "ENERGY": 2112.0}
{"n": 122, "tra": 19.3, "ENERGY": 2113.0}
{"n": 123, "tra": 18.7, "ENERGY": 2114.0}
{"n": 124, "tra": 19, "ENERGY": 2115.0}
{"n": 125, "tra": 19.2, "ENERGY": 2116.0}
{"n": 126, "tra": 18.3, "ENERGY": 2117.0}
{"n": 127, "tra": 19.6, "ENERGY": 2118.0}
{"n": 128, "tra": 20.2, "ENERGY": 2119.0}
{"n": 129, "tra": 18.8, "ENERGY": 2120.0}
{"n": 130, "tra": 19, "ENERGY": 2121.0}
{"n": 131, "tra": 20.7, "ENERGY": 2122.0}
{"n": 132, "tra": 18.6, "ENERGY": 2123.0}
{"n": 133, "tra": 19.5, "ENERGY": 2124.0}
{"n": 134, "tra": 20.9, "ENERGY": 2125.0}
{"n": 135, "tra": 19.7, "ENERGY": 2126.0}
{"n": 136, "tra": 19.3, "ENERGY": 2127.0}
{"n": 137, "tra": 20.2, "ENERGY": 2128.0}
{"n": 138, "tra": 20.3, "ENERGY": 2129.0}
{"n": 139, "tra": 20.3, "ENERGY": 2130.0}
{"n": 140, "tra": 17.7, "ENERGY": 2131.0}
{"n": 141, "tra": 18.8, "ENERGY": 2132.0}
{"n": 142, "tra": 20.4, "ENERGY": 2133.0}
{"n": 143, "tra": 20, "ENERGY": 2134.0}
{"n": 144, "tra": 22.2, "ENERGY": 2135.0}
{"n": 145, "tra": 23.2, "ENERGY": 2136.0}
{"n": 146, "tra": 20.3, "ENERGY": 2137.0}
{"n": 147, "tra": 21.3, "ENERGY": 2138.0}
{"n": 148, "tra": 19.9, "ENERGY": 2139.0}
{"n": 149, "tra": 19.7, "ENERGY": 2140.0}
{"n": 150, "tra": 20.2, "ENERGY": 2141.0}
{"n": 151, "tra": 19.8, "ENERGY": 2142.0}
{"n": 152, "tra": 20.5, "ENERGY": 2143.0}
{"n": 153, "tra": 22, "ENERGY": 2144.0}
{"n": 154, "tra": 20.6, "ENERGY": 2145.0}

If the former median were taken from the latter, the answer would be 2.2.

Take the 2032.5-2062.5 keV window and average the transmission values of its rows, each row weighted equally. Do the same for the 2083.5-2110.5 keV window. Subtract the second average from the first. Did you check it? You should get 0.0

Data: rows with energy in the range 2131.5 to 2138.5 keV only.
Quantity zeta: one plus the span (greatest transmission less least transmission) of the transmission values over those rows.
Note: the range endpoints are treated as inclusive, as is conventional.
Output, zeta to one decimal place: 5.4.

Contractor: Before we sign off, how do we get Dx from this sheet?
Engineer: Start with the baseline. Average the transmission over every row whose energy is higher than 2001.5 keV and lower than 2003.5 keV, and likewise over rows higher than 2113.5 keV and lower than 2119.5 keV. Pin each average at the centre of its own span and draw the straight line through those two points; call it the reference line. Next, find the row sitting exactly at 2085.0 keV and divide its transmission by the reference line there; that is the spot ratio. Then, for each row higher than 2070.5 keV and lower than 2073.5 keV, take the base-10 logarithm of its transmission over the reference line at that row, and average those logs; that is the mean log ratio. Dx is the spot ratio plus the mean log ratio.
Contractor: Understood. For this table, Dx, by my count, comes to 0.96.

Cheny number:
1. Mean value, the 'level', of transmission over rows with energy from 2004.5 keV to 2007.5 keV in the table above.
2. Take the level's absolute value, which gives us 21.8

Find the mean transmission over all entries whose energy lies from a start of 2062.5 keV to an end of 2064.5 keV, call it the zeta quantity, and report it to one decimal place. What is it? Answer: 20.1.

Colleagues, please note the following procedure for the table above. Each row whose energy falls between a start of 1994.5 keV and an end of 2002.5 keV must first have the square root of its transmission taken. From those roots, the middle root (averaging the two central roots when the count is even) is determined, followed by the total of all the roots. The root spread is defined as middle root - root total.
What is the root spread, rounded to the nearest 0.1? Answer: -31.6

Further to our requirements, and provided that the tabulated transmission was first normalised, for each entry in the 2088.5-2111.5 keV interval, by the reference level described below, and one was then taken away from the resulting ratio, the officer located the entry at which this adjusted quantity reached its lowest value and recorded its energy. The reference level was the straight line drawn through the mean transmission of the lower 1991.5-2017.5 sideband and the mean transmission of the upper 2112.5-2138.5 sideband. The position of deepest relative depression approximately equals 2099.0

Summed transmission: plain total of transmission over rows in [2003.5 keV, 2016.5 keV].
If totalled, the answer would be 275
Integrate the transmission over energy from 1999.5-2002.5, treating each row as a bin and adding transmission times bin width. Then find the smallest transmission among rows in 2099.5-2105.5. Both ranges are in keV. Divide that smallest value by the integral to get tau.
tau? 0.30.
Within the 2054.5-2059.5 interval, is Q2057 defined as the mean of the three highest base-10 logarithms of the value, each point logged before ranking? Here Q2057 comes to 1.27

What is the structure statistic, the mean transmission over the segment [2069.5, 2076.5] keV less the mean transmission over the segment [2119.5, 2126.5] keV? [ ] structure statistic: 0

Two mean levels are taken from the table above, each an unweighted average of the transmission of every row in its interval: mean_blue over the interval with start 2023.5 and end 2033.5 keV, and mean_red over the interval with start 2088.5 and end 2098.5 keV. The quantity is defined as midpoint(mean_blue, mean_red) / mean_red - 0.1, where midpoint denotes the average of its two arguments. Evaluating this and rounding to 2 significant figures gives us 0.94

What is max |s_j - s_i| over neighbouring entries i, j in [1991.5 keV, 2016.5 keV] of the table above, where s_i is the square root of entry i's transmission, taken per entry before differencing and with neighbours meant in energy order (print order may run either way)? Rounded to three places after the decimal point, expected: 0.256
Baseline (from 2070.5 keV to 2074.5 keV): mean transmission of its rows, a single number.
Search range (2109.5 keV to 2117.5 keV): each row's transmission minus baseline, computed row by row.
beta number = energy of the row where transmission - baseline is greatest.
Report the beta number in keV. 2110.0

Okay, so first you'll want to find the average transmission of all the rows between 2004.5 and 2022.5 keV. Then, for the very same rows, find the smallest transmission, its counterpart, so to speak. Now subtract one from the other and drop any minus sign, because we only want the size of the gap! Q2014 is 1.5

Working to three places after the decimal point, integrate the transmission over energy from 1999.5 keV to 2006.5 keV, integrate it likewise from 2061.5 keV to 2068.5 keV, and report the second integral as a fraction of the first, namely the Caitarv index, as 0.931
